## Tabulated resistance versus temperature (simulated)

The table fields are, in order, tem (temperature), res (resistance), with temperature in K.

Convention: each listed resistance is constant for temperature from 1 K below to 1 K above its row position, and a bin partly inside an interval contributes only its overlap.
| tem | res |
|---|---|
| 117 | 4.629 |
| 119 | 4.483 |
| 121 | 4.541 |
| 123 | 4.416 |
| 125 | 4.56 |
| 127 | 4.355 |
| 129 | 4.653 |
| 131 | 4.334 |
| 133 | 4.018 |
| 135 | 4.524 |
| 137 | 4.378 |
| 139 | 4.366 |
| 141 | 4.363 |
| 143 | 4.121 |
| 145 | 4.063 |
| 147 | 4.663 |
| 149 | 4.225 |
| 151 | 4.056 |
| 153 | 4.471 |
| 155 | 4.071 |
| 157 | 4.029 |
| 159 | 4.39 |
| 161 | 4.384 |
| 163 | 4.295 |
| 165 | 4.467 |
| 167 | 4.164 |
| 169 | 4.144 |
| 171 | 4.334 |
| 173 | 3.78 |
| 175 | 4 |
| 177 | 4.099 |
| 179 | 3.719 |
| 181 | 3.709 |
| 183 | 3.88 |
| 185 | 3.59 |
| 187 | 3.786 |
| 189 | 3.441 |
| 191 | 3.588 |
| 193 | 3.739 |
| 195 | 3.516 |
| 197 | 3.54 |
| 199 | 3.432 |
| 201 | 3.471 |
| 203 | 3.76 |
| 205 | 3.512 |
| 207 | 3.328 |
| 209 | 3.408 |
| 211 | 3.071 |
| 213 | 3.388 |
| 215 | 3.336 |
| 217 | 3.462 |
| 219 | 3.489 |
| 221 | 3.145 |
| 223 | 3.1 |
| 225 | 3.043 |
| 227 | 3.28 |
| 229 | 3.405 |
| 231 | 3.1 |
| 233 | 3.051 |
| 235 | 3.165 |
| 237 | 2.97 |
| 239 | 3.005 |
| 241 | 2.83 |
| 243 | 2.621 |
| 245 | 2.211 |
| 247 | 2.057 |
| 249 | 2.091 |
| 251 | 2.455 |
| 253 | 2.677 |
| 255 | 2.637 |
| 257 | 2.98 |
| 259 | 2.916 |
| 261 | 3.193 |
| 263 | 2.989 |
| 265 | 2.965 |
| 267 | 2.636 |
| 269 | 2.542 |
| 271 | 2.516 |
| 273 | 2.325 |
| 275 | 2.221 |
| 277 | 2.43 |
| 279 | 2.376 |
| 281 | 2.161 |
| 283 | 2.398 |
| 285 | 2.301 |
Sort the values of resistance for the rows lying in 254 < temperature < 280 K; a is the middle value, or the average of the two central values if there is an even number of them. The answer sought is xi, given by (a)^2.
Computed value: 7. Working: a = 2.6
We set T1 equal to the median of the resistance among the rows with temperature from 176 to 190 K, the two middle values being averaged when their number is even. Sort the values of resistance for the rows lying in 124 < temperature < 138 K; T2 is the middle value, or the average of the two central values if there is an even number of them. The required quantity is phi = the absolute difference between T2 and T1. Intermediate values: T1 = 3.7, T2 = 4.4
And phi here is 0.7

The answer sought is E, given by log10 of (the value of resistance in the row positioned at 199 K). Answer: 0.54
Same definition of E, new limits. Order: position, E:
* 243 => 0.42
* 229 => 0.53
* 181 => 0.57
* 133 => 0.60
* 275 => 0.35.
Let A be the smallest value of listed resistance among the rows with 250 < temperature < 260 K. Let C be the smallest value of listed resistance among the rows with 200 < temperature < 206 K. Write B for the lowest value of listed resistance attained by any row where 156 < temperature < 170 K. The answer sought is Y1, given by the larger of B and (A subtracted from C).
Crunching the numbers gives 4.0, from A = 2.455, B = 4.029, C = 3.471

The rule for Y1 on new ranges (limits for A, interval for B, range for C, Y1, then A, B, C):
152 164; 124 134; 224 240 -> 4.0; 4.029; 4.018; 2.97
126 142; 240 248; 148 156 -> 2.1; 4.018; 2.057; 4.056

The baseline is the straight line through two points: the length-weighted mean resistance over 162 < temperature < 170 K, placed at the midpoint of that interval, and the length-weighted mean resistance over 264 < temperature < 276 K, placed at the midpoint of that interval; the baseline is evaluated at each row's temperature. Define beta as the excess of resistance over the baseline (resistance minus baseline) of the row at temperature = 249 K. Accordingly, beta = -0.79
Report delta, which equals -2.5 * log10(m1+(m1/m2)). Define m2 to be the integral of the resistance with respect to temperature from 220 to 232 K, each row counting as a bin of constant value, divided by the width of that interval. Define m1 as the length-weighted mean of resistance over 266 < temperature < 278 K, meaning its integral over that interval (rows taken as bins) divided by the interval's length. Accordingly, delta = -1.27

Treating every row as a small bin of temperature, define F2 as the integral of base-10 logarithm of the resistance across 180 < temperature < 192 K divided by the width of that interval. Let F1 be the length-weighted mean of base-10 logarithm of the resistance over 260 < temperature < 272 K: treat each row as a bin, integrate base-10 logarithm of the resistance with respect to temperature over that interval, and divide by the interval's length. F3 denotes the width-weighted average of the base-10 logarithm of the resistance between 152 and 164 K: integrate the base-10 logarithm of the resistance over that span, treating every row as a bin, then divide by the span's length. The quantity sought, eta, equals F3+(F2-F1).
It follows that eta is 0.75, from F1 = 0.45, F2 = 0.56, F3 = 0.63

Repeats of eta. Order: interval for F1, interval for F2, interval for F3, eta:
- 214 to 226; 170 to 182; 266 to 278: 0.47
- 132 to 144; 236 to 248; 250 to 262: 0.23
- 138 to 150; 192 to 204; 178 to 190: 0.49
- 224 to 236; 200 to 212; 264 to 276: 0.43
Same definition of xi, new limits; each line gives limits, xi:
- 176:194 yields 14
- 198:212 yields 12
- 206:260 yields 9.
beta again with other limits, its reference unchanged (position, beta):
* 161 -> 0.03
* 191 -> -0.26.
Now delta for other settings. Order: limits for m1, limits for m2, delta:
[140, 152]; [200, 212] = -1.85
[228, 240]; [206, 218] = -1.52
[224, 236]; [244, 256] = -1.64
